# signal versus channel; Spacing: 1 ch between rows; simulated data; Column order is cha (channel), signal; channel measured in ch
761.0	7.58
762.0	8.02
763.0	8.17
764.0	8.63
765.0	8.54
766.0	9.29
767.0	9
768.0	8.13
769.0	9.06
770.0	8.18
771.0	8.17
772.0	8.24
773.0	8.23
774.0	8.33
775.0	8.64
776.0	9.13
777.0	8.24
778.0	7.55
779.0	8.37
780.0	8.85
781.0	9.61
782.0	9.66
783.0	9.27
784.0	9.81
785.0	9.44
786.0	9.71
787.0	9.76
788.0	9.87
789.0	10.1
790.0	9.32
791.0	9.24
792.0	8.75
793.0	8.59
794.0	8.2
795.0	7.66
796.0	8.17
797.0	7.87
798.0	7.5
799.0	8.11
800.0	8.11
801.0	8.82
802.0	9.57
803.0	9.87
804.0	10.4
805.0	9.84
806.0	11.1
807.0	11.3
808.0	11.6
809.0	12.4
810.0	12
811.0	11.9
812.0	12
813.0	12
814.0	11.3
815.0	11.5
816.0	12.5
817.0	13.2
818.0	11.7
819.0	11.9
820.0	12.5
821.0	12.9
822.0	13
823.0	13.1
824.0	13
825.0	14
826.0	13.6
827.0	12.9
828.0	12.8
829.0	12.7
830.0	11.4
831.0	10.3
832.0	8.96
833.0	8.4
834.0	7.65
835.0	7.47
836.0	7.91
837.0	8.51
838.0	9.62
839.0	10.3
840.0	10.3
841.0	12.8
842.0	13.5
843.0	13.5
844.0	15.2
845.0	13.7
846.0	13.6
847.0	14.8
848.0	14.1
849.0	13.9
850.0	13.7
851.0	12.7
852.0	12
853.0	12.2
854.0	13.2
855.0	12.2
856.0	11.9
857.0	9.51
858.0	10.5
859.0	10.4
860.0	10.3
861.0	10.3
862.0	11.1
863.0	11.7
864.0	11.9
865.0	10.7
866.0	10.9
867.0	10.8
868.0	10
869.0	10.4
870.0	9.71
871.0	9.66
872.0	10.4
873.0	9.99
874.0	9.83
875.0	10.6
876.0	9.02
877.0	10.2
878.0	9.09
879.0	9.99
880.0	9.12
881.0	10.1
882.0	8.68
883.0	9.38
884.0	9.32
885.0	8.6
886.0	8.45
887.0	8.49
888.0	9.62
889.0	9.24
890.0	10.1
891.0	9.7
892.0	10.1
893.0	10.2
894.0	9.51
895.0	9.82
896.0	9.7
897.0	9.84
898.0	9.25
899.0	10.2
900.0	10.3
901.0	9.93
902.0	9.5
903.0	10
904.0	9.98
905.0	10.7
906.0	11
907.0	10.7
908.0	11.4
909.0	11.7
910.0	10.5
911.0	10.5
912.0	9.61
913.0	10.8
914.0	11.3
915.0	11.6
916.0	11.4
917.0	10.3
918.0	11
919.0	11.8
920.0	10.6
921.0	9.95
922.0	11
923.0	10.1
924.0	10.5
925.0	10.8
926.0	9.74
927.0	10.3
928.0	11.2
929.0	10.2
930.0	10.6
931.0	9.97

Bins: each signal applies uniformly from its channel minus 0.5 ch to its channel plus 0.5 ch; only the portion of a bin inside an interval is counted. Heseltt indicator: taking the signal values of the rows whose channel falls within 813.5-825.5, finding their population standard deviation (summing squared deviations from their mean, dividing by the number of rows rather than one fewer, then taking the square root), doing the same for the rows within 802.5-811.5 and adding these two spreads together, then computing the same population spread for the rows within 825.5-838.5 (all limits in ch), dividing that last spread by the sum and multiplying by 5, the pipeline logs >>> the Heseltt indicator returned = 6.5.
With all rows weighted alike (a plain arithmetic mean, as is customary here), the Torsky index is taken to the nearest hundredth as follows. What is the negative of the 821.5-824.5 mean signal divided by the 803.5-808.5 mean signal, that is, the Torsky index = -1.20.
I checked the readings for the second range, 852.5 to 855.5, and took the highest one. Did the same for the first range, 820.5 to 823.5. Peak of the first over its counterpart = 0.99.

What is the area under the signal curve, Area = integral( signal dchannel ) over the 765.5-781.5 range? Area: 137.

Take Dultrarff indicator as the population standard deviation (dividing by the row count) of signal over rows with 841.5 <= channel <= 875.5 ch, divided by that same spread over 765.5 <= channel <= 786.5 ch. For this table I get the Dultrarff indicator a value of 2.6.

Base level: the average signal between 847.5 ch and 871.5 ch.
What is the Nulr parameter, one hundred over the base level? 8.8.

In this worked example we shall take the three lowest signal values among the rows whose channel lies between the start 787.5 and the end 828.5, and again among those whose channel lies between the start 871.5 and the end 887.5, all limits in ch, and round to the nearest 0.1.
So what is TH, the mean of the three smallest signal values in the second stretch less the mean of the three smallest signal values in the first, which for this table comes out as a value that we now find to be 0.8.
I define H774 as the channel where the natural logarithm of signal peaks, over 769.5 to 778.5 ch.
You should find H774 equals 776.0 ch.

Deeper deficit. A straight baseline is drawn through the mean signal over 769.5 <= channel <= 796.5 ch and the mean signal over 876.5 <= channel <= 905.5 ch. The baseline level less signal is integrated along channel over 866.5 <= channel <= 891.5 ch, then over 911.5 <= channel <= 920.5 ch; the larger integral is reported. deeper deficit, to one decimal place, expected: -2.0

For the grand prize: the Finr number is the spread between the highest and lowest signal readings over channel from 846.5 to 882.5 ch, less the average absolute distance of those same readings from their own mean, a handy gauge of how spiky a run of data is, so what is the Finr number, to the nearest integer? 5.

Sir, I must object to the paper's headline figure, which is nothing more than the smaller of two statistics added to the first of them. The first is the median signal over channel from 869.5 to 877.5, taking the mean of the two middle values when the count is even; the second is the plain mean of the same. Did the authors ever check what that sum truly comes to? 19.8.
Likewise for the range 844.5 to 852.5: 27.3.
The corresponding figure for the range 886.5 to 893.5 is 19.3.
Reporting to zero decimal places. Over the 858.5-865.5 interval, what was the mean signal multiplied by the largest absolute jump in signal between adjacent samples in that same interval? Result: 13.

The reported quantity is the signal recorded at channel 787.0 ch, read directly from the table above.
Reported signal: 9.76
